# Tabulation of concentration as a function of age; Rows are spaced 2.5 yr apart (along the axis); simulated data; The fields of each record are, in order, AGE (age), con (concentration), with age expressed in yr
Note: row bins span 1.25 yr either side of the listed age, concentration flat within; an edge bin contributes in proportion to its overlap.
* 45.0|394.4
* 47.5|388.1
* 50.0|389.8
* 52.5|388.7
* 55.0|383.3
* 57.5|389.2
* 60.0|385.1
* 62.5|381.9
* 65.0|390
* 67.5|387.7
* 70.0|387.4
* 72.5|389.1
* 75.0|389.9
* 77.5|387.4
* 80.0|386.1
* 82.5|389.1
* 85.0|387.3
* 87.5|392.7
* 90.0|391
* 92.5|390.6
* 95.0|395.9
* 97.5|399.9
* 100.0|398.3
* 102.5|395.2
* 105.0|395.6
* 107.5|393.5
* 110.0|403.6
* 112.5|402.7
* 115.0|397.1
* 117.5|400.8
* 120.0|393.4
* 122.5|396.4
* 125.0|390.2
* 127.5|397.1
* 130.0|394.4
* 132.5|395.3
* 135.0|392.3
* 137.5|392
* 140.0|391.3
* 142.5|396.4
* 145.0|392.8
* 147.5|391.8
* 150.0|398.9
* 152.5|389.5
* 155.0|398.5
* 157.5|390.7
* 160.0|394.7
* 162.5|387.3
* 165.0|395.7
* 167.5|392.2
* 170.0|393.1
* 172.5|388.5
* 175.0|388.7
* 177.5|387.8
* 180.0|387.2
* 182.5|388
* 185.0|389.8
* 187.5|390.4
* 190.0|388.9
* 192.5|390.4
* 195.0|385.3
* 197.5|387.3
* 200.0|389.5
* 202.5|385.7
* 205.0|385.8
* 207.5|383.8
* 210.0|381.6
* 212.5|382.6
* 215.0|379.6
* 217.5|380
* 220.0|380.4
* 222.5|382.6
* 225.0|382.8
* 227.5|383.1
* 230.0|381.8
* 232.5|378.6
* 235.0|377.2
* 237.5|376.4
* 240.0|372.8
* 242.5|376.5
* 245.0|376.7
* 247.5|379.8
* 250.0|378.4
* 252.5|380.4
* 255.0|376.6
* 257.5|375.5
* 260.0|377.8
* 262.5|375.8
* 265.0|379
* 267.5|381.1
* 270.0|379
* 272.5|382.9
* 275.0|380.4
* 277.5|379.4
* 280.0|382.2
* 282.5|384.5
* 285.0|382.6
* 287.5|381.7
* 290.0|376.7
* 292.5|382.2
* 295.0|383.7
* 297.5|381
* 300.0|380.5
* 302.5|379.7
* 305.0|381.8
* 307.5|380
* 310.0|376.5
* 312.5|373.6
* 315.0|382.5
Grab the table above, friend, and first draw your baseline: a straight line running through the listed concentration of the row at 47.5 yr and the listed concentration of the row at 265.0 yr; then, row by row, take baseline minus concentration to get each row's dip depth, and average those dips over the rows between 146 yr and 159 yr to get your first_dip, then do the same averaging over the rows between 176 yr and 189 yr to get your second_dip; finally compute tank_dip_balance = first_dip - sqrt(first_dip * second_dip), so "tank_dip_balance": -18.1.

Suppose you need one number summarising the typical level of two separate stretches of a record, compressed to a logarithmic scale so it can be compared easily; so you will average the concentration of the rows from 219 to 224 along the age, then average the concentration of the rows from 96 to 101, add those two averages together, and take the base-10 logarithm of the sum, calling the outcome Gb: 2.89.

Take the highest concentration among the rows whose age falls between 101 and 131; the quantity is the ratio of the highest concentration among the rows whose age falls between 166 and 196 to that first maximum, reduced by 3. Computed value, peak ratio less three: -2.03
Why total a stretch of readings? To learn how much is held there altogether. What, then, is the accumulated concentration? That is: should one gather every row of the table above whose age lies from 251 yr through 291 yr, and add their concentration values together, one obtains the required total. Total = 6076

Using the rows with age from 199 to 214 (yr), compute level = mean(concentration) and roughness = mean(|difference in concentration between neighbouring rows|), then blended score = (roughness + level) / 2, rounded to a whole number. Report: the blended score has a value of 193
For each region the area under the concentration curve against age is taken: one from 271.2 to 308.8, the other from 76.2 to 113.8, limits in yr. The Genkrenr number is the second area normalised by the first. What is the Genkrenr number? 1.0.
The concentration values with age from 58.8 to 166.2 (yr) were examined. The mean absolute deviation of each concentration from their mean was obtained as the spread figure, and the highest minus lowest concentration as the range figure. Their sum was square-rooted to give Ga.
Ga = 5.1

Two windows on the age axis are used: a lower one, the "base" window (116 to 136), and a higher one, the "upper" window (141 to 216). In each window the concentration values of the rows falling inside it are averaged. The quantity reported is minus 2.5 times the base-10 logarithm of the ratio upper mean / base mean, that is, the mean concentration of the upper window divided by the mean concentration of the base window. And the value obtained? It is 0.015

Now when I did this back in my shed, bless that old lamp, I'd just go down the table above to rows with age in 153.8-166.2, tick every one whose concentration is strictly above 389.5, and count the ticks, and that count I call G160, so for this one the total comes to 4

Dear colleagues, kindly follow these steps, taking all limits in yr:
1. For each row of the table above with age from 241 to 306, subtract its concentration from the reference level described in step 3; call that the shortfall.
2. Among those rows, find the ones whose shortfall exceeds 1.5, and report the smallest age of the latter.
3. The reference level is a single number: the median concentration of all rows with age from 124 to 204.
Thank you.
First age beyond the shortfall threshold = 242.5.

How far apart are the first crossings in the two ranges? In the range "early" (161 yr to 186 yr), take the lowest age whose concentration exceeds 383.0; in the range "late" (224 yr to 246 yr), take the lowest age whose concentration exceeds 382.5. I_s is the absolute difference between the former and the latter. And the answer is 62.5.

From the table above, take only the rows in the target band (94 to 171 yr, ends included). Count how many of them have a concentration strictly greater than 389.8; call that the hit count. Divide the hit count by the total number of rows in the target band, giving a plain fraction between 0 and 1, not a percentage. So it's 0.94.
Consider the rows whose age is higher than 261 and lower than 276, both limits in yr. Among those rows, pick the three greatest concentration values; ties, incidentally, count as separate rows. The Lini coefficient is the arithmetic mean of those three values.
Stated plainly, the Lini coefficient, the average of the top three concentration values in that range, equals 381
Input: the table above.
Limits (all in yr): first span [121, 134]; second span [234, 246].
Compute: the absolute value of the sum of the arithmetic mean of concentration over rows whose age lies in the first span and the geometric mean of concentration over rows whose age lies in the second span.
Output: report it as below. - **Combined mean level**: 771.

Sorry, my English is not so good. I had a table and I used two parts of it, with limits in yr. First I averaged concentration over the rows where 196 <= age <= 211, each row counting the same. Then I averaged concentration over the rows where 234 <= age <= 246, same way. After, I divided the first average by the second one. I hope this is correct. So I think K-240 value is 1.026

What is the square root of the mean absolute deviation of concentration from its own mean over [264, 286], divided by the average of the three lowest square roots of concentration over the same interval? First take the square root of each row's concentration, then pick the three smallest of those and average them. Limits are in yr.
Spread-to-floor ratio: 0.065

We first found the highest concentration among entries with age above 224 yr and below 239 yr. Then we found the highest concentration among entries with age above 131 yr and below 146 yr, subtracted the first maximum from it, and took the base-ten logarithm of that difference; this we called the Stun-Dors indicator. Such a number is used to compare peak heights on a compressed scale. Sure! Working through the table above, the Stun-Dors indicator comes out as 1.12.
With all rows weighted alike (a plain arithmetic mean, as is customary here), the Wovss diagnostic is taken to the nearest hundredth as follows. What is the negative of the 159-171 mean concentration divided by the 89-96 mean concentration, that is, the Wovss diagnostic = -1.00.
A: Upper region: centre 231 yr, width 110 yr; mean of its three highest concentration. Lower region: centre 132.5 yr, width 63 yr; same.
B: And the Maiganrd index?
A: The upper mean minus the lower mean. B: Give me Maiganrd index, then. -12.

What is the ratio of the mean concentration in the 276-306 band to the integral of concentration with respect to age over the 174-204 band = 0.0327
